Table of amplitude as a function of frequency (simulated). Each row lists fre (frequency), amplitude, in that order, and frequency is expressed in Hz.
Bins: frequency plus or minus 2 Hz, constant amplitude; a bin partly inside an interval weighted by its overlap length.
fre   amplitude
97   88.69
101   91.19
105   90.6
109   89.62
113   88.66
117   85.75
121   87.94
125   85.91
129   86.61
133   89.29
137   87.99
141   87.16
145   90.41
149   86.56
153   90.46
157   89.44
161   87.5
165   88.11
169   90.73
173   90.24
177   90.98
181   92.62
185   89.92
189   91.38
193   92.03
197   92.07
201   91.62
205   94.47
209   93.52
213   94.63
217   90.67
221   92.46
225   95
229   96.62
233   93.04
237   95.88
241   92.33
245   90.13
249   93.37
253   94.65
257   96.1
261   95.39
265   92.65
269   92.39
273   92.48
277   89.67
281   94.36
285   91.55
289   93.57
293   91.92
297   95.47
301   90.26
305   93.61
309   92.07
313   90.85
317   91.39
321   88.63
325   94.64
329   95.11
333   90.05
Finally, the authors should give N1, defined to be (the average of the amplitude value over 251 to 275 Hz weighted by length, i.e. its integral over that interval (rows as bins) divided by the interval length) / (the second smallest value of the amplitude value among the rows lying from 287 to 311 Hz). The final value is 1.02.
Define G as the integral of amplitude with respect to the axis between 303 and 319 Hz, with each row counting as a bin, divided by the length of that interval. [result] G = 92.0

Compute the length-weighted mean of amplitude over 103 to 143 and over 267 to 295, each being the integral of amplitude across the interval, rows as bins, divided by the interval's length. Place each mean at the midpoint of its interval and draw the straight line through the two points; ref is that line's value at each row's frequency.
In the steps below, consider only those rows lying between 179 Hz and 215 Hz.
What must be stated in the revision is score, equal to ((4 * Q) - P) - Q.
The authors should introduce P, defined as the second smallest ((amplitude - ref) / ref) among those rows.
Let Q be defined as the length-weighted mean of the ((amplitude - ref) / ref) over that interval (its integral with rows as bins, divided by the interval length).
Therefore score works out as 0.066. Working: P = 0.017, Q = 0.028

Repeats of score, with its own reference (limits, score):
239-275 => 0.050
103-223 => 0.055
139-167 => 0.008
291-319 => 0.002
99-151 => 0.033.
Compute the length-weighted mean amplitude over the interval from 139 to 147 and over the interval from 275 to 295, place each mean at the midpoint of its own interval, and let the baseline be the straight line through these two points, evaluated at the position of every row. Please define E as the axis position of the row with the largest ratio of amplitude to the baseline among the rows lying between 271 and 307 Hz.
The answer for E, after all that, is 297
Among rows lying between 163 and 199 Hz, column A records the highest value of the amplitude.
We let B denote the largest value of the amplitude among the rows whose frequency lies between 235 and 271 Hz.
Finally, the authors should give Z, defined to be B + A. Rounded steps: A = 92.62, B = 96.1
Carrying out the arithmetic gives 189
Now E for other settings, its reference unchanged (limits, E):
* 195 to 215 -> 205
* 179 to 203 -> 181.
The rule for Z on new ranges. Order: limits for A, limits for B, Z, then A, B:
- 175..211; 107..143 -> 184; 94.47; 89.62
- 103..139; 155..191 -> 183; 90.6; 92.62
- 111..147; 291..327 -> 186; 90.41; 95.47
